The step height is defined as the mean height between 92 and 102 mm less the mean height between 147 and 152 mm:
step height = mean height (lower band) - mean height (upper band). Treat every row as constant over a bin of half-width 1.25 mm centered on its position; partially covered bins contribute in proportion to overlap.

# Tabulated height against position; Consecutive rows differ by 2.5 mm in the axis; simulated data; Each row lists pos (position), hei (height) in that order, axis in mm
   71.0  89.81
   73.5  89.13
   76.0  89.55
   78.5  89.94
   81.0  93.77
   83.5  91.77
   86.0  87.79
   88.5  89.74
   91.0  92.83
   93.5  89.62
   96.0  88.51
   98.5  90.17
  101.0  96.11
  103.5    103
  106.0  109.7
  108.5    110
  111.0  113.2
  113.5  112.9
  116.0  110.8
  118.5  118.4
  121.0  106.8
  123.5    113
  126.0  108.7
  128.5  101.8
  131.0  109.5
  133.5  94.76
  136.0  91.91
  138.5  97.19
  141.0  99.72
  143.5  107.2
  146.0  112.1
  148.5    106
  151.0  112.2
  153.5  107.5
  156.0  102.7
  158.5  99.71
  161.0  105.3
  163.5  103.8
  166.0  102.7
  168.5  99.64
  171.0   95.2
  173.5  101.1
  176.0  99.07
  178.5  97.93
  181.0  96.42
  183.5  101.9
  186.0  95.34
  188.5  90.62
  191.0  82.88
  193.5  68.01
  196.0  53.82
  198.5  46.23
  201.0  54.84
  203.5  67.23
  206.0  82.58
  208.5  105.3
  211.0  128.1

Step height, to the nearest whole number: -18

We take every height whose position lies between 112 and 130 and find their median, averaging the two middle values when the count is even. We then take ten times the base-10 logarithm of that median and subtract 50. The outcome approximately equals -29.6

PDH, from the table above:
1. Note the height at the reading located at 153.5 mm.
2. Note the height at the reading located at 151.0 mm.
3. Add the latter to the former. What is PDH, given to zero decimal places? 220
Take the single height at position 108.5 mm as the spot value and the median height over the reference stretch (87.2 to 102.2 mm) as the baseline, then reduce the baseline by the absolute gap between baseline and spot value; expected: 70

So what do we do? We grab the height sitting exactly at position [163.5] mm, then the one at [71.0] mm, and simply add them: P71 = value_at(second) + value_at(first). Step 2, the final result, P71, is 194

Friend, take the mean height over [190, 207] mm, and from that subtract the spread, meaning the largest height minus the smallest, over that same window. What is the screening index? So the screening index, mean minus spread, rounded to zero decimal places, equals 28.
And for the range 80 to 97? 85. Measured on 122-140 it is 81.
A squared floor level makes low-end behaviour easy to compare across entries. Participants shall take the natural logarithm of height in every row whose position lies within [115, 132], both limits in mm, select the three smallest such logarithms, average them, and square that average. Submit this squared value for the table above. 21.7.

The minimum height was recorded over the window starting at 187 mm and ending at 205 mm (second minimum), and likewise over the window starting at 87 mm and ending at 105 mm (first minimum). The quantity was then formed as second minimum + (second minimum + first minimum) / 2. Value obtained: 114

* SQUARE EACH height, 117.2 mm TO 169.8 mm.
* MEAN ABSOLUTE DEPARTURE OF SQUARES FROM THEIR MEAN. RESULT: 1076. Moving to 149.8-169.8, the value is 655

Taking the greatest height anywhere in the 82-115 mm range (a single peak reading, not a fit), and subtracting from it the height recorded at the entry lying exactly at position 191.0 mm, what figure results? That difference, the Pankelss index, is 30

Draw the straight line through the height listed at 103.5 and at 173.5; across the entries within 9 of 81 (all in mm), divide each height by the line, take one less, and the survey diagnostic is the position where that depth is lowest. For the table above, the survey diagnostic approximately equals 86.0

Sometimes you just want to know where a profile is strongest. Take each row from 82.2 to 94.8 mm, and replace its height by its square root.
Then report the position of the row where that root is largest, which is 91.0 mm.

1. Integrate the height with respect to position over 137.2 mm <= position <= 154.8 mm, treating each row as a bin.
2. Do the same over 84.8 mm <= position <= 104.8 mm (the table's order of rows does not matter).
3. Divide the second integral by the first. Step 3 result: 0.99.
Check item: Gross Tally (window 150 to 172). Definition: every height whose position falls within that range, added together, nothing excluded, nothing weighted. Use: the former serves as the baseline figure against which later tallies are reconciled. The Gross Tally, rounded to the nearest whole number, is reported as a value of 929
